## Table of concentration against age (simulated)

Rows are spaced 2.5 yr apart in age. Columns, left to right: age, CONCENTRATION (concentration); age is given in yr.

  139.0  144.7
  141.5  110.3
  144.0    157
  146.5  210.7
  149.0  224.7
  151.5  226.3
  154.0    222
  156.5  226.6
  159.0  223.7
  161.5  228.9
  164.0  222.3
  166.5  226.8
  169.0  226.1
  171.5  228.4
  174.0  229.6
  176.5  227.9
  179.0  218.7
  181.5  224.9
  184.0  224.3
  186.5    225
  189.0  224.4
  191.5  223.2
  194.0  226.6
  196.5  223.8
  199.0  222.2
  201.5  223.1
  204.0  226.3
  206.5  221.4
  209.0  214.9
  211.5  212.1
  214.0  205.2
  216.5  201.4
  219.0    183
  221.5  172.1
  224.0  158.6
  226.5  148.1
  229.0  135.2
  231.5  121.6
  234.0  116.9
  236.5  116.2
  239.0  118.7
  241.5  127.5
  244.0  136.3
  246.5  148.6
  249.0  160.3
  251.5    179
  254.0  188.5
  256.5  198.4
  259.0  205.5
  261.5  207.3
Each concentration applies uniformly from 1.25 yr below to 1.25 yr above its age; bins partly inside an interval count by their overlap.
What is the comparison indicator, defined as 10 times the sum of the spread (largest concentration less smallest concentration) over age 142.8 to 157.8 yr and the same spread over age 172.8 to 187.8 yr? 805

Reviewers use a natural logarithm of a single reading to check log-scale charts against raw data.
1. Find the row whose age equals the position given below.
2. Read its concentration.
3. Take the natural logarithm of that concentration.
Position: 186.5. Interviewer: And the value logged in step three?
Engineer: 5.416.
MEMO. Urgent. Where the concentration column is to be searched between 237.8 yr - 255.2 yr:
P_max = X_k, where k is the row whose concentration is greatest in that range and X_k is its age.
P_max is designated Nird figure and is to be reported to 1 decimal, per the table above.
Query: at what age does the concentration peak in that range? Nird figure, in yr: 254.0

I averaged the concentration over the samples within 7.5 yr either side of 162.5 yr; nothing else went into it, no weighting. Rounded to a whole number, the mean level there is 226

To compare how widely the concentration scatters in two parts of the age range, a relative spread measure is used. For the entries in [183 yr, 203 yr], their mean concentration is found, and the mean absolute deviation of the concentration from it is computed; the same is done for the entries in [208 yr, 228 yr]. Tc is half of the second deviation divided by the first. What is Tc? 11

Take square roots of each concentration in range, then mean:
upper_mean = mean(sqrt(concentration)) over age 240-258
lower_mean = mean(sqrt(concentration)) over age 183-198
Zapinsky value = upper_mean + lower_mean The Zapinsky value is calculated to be 28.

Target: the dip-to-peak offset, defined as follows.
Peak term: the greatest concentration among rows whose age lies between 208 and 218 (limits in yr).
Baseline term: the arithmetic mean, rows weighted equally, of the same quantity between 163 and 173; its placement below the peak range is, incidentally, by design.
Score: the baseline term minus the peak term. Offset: 11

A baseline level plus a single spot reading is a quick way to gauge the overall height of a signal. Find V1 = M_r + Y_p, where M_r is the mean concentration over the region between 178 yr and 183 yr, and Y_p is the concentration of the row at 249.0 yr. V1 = 382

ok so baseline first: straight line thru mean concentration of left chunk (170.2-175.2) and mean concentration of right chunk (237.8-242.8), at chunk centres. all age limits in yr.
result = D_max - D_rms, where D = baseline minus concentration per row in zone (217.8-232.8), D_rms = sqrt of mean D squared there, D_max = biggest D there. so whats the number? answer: 0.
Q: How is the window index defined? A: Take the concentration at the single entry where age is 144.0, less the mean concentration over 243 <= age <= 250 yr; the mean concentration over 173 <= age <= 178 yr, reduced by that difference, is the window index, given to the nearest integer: 220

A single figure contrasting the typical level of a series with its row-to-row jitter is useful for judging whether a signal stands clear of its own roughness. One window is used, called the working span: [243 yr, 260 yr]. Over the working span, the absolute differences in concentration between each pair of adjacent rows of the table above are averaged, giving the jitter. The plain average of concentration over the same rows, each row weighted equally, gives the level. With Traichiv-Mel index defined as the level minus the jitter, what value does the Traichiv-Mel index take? 162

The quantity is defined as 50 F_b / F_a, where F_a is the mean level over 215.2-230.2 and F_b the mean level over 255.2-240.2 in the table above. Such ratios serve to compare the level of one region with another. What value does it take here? 47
